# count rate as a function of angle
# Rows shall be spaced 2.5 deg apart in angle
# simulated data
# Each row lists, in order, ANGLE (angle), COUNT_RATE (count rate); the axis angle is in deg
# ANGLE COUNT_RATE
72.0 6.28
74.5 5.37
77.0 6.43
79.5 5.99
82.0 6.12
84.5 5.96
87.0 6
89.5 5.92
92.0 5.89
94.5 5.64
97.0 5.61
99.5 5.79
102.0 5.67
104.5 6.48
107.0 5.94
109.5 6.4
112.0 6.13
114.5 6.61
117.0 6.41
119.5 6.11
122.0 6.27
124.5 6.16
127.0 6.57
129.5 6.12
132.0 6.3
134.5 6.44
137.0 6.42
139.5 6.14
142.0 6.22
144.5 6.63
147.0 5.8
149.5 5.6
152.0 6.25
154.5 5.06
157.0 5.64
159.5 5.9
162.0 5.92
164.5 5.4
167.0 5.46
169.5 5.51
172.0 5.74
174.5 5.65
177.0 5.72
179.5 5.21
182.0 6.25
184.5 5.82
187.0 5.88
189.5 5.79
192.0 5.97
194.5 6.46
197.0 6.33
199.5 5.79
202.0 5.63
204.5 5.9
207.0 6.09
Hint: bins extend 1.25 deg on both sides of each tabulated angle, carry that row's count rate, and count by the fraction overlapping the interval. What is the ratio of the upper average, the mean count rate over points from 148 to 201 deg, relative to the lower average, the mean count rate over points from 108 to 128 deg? 0.91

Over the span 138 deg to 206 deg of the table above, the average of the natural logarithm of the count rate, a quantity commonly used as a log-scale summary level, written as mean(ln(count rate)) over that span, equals 1.763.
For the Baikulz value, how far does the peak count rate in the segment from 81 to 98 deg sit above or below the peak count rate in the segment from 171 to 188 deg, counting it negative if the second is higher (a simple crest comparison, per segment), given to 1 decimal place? -0.1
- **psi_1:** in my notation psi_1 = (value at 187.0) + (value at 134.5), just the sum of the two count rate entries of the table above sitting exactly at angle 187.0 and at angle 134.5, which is 12.3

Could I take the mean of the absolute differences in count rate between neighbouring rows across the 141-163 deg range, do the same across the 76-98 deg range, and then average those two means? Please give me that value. 0.33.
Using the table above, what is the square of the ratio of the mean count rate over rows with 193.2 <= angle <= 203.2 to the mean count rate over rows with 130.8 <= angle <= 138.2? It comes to 0.90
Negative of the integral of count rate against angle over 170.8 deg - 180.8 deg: -56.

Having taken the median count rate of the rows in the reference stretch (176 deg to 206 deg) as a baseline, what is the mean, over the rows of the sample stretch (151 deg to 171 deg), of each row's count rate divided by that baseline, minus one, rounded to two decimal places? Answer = -0.04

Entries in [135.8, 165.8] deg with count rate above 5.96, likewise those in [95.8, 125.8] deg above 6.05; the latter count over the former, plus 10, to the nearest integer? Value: 12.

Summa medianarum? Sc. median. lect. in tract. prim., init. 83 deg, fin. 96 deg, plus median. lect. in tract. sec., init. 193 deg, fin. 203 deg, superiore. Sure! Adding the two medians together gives 12.0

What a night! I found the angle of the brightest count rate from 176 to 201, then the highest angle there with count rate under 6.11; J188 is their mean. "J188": 197.0 deg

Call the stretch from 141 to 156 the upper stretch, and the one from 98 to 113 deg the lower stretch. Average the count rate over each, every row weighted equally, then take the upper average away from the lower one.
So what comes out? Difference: 0.14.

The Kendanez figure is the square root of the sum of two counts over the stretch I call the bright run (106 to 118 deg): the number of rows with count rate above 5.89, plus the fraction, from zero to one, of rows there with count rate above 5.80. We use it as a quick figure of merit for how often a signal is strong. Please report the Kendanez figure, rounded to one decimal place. 2.4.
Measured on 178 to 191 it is 1.3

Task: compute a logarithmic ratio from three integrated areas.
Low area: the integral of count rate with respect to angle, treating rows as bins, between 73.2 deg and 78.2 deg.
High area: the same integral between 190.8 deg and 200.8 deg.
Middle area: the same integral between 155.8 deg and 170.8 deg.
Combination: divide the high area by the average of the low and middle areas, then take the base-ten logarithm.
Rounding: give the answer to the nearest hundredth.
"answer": 0.03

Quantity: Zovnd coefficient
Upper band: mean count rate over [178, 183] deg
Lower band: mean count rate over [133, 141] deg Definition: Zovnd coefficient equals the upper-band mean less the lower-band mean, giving -0.6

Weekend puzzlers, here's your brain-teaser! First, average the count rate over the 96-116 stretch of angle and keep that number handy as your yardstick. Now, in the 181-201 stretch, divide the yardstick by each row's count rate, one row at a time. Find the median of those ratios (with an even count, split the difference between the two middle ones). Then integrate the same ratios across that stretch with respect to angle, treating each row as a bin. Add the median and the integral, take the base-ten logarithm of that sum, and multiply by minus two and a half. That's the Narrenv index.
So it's -3.32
